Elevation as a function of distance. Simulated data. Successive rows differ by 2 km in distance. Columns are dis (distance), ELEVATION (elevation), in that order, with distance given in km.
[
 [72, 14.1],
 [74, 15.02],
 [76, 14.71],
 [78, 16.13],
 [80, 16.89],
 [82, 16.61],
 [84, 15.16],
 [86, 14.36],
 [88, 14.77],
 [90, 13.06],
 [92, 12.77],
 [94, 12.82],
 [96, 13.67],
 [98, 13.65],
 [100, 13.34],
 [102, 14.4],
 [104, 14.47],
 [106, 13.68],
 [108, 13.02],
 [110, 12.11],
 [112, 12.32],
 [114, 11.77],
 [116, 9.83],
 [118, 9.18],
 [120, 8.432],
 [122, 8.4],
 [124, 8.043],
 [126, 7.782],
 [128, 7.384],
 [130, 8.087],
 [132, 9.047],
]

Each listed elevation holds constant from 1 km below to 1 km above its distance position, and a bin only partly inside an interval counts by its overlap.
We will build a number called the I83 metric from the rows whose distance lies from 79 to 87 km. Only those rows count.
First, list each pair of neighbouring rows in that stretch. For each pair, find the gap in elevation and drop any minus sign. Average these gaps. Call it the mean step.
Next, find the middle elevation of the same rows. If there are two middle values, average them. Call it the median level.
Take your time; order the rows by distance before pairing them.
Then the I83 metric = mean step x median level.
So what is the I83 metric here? 13.4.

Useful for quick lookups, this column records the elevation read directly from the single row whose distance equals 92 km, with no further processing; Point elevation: 12.77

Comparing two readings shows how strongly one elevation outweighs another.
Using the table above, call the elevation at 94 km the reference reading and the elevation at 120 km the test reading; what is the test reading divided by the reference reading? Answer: 0.66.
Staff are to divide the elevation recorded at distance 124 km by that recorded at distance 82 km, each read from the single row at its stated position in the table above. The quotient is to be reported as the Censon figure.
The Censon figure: 0.48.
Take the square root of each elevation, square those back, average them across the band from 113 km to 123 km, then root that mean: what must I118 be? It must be 3.1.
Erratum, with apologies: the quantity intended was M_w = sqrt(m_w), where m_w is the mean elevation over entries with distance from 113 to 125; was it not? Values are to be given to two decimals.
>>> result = 3.05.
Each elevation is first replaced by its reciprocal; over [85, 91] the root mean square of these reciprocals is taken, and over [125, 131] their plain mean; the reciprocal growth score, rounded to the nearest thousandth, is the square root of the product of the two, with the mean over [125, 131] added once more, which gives 0.225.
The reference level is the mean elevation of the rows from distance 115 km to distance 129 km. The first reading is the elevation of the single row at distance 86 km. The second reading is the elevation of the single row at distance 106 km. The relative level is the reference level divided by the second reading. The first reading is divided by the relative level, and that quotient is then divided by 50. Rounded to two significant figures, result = 0.47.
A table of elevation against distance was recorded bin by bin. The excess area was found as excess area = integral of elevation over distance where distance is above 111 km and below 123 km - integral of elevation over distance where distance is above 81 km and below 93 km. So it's -54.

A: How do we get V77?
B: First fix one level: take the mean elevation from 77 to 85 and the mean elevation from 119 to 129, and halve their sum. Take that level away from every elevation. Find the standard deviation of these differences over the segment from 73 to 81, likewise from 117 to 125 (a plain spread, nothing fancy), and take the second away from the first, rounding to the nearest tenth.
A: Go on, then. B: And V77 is 0.5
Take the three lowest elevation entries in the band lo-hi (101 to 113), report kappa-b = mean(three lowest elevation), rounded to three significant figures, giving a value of 12.5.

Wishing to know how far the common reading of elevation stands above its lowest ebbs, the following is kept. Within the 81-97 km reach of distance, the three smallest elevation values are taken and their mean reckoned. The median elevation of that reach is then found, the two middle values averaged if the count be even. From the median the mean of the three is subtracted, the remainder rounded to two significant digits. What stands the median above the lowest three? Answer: 1.1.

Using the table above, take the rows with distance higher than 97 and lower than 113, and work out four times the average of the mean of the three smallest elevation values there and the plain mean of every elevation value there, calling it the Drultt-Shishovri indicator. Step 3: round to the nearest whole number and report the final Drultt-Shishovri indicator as 52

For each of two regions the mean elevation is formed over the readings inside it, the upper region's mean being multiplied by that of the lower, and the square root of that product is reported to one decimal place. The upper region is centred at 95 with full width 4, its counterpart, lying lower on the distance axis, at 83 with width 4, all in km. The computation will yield 14.5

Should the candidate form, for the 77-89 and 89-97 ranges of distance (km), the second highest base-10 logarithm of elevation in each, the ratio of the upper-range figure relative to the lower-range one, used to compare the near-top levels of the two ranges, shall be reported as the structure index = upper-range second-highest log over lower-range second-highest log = 0.91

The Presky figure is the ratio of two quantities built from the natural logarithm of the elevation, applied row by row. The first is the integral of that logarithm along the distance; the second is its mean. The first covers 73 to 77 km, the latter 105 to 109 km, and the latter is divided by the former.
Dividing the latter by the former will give 0.240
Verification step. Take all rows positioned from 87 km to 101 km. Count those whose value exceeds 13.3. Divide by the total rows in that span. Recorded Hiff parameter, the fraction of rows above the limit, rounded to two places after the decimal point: 0.57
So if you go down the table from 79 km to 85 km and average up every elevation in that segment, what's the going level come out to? 16.2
